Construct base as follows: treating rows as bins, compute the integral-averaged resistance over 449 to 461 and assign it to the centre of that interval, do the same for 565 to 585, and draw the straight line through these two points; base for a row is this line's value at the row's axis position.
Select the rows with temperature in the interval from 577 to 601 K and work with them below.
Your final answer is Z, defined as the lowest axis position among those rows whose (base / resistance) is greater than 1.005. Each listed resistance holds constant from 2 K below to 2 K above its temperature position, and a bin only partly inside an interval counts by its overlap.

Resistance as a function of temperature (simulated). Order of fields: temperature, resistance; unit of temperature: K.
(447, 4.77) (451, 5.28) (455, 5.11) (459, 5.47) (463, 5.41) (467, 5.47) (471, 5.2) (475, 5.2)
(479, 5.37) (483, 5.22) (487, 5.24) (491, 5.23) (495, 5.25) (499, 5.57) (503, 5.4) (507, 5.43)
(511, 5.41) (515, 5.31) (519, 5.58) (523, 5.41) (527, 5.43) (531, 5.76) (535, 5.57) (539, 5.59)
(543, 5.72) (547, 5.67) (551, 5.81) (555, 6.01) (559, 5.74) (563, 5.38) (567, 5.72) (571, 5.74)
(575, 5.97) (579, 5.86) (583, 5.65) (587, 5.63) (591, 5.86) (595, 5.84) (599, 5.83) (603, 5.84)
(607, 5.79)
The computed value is 583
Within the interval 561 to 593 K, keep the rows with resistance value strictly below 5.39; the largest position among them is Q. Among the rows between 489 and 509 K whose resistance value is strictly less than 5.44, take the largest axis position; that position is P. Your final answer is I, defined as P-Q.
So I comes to -56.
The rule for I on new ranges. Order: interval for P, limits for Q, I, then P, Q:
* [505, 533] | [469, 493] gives 36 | 527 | 491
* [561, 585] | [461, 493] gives 72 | 563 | 491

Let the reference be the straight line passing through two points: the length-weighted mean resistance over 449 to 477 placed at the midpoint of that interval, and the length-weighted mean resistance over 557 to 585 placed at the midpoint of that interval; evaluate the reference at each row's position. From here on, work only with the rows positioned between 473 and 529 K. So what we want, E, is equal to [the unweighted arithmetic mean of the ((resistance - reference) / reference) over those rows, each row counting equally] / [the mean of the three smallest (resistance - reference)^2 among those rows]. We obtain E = -9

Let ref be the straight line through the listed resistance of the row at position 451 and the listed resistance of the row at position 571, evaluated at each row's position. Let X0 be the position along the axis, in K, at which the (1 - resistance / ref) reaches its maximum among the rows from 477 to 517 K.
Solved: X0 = 515 K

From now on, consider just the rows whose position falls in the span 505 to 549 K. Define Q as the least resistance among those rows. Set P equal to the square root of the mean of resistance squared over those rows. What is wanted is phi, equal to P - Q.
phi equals 0.23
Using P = 5.54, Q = 5.31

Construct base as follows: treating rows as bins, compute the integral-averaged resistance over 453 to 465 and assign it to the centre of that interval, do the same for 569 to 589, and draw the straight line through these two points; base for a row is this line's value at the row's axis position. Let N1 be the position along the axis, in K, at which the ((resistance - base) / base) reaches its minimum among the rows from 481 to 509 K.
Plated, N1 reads 491 K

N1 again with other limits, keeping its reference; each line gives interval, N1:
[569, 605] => 587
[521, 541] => 523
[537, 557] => 539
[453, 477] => 455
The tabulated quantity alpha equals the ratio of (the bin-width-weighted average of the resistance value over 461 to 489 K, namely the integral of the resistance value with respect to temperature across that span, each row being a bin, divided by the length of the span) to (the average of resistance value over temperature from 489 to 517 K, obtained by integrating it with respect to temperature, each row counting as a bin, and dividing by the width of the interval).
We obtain 0.99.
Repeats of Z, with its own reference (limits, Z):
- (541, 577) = 563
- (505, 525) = 507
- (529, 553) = 535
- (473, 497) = 475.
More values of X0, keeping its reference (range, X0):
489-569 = 563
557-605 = 563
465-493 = 491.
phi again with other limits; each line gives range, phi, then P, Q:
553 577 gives 0.38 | 5.76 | 5.38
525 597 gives 0.34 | 5.72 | 5.38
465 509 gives 0.13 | 5.33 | 5.2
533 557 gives 0.16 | 5.73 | 5.57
